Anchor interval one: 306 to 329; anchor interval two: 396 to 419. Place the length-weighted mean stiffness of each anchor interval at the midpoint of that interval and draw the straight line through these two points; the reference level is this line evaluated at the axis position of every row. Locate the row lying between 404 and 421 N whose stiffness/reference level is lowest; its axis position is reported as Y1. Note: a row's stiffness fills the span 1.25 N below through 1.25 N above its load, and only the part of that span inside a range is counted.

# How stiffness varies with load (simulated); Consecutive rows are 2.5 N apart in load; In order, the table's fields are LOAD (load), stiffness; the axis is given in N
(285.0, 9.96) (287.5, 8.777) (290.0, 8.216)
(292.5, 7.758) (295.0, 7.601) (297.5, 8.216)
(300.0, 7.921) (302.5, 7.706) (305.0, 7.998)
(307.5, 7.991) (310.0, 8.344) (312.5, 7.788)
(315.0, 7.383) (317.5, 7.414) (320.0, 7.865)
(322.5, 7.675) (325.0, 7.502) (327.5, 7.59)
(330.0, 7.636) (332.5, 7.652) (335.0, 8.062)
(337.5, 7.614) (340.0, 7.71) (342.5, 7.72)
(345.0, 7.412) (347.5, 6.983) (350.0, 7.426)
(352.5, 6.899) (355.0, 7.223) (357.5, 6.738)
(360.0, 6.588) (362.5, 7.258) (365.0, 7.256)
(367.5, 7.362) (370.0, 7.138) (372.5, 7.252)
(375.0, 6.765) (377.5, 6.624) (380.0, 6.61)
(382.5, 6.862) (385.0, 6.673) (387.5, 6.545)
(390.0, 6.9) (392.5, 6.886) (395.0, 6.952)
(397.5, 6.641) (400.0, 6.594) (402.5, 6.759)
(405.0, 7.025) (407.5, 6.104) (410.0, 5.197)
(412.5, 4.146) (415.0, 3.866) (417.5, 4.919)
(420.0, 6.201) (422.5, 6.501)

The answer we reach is 415.0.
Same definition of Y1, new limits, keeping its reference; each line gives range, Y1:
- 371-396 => 377.5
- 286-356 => 295.0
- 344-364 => 360.0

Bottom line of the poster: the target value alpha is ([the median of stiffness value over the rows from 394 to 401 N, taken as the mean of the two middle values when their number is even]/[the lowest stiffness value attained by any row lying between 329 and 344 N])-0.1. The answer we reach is 0.77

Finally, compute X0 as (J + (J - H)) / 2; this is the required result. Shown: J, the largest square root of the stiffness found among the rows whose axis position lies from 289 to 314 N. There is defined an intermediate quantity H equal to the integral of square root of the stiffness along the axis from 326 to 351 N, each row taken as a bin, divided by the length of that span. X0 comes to 1.51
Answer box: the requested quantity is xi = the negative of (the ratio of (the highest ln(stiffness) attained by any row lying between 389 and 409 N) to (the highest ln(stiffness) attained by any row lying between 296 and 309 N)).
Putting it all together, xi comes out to -0.93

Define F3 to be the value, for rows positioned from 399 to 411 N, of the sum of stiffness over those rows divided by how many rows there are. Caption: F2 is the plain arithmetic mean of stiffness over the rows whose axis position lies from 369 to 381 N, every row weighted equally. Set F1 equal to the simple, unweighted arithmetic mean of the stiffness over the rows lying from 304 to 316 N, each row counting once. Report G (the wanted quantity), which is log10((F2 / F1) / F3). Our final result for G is -0.86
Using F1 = 7.9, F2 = 6.9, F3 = 6.34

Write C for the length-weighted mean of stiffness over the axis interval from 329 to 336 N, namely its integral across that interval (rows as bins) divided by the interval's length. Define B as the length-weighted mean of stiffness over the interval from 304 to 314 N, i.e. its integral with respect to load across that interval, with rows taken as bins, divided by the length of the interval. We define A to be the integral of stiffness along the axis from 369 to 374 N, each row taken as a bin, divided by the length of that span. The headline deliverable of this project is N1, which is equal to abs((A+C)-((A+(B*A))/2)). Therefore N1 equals 17.4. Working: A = 7.2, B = 8.0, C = 7.78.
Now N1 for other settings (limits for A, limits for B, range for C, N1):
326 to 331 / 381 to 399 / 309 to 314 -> 13.9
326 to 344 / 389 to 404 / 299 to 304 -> 14.5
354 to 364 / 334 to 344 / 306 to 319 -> 15.7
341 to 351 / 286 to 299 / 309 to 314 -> 18.4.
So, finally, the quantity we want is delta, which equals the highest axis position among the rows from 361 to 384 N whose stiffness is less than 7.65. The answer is 382.5 N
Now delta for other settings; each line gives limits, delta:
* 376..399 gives 397.5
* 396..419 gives 417.5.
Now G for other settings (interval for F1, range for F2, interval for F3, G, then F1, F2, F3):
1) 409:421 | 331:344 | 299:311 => -0.70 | 4.9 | 7.8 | 7.99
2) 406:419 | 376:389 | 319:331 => -0.75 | 4.8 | 6.7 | 7.65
